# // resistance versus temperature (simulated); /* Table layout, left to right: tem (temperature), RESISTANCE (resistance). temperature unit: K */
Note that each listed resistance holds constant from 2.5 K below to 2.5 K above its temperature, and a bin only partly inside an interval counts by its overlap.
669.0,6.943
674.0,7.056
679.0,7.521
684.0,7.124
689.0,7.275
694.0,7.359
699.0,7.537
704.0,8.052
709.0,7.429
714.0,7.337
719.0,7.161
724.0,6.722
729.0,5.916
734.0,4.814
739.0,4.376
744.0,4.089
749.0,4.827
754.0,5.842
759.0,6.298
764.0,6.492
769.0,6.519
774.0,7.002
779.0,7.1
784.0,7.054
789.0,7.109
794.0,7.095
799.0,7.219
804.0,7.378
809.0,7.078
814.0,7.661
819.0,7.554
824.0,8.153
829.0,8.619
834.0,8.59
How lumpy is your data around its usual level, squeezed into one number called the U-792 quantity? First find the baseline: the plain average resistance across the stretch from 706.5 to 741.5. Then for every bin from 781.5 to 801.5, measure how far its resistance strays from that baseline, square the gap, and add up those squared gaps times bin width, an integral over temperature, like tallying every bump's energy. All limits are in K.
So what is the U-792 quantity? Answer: 15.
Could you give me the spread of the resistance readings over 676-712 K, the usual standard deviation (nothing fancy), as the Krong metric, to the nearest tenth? 0.3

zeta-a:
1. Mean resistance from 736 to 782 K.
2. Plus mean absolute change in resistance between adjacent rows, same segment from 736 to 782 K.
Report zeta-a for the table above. 6.25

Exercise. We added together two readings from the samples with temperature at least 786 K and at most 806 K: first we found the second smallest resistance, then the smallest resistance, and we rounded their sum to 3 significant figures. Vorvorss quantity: 14.2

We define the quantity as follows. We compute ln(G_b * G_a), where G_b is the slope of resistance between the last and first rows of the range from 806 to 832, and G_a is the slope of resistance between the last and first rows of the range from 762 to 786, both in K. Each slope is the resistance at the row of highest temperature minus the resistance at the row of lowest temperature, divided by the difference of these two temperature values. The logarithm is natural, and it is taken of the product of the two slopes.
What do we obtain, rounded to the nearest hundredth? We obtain -6.14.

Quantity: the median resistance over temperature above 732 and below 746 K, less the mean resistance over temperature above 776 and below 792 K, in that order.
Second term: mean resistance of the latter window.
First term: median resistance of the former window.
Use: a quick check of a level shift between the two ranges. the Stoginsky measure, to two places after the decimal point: -2.71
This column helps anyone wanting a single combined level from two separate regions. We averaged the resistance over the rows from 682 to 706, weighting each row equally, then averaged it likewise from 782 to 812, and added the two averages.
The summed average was 14.6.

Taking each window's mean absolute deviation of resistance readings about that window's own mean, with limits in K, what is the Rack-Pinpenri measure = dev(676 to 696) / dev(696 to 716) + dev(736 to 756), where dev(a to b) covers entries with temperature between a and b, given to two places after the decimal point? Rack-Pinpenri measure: 1.07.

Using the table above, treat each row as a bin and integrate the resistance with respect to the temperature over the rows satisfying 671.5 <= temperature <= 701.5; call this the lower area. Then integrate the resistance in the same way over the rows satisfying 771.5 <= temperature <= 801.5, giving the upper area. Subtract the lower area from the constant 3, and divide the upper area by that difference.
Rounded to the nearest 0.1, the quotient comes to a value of -1.0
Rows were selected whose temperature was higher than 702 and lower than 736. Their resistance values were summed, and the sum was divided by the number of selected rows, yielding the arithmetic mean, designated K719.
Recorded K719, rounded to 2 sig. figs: 6.8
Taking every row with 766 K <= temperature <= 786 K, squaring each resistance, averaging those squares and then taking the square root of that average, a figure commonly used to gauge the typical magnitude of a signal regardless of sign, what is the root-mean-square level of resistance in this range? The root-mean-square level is 6.9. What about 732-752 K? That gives 4.5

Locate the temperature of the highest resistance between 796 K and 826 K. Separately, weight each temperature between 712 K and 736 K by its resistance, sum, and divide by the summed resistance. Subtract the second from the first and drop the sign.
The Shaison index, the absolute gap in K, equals 101.0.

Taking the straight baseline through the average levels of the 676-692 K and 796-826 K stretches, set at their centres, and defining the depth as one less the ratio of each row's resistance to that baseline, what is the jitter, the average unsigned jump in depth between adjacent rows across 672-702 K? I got 0.03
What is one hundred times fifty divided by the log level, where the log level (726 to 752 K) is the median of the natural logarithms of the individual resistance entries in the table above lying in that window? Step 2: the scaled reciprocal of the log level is 3182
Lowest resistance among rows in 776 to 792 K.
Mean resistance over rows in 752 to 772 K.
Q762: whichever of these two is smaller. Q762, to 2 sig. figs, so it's 6.3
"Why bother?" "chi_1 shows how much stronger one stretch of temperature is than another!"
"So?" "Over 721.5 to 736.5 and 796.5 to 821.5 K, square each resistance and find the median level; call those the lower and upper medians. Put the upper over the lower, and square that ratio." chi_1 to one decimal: 2.4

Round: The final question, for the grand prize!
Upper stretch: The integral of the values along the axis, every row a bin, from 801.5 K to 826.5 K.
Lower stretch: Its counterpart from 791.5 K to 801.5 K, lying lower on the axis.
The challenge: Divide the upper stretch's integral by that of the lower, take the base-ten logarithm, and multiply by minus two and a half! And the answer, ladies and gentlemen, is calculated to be -1.1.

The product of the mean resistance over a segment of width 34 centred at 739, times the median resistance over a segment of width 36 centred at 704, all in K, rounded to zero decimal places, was 38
